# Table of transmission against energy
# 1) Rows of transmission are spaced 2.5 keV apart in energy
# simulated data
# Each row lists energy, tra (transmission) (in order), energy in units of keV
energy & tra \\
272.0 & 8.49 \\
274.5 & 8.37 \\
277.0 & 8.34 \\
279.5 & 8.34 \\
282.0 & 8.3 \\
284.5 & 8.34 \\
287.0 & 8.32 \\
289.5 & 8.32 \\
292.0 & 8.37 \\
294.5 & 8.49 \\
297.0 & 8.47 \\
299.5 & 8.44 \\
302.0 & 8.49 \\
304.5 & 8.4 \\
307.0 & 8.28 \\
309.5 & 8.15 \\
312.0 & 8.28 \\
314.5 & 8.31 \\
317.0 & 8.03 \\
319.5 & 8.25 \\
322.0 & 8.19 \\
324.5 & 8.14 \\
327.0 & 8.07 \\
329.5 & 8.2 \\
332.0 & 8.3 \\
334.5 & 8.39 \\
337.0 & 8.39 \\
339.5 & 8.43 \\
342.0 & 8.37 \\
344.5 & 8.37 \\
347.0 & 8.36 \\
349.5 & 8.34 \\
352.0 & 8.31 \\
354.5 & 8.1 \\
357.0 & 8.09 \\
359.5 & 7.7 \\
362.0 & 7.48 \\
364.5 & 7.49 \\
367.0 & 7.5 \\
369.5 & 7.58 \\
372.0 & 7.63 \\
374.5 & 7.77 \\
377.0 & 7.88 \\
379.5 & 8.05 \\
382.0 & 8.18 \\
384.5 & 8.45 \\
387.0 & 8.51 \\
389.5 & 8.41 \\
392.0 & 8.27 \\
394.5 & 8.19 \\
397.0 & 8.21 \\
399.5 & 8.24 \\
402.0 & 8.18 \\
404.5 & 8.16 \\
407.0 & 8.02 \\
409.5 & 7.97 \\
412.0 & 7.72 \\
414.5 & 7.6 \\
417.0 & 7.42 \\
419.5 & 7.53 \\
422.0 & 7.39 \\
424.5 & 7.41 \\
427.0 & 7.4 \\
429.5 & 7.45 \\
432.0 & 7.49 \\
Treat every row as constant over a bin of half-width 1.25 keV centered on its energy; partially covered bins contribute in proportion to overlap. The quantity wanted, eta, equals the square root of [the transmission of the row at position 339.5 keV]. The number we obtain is 2.90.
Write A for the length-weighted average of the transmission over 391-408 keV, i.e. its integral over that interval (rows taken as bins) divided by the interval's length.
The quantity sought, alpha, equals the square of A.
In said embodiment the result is 67.0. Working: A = 8.18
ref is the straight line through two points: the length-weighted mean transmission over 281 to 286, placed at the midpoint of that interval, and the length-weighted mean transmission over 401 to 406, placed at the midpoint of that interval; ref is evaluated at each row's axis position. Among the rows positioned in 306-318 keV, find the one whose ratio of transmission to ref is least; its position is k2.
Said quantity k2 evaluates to 317.0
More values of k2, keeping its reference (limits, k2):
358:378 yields 362.0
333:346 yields 342.0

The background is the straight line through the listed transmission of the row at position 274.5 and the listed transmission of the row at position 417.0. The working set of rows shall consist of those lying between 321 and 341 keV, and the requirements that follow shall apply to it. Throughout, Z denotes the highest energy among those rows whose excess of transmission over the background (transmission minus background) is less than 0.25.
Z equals 329.5 keV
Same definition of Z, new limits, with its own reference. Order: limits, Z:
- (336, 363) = 362.0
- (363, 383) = 377.0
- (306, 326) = 324.5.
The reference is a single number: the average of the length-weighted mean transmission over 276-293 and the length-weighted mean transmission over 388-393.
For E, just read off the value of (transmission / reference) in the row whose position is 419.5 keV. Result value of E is 0.90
